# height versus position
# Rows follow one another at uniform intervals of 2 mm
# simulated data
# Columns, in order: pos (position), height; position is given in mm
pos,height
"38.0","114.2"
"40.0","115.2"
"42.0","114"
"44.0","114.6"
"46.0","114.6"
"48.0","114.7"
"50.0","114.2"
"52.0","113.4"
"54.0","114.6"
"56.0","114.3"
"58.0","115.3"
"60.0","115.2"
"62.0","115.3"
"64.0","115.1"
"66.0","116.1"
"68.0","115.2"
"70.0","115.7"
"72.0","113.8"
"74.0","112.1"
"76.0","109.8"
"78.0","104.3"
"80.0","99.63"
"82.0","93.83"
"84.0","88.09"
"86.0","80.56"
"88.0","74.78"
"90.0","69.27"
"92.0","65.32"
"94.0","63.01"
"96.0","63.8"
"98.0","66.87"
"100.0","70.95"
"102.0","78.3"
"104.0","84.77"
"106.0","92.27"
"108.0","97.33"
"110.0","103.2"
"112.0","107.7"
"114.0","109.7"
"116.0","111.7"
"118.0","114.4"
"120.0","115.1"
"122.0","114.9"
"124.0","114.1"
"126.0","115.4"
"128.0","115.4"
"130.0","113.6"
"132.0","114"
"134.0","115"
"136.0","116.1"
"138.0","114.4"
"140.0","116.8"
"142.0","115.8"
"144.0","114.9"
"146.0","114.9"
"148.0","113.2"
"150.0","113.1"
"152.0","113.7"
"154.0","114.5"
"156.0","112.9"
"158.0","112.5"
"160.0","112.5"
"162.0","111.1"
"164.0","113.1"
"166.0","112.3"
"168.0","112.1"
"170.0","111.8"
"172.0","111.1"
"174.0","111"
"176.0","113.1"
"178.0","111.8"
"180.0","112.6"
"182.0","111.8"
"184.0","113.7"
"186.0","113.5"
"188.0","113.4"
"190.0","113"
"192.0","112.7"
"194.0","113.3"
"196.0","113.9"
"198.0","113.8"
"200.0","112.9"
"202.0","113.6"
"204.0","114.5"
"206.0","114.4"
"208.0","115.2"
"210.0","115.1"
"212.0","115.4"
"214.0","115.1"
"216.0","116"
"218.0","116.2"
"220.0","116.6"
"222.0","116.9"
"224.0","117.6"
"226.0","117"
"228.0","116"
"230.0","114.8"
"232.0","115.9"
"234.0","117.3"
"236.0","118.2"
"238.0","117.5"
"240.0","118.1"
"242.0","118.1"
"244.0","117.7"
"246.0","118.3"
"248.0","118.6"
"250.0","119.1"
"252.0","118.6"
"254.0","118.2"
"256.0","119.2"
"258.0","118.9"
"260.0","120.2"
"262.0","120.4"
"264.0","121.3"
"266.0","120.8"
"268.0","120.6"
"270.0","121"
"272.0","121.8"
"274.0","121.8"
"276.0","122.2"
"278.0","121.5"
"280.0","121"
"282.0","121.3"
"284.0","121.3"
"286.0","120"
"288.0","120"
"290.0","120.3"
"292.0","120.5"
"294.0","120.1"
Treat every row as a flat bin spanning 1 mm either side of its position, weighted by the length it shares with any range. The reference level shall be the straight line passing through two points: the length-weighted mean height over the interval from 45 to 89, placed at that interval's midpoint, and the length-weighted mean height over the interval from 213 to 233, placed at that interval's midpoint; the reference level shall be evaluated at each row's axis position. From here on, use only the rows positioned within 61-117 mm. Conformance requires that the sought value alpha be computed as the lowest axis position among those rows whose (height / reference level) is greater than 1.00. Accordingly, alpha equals 62.0 mm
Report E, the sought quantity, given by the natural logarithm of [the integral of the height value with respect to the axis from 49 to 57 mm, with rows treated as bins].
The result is 6.817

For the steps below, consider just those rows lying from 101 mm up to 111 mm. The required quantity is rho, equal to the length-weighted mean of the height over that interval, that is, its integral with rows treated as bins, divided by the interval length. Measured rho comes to 91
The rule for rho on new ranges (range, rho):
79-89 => 87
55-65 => 115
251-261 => 119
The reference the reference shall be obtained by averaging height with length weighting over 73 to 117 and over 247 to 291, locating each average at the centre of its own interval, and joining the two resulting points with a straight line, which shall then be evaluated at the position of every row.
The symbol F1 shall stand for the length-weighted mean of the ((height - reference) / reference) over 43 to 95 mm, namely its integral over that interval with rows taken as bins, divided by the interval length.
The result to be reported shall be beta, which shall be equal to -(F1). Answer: -0.24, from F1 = 0.24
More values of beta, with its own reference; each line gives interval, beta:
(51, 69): -0.40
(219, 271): -0.02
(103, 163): -0.16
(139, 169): -0.14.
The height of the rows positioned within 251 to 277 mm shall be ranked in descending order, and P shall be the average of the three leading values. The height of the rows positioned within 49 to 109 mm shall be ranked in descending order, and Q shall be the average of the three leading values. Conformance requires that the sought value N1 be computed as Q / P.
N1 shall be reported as 0.95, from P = 122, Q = 116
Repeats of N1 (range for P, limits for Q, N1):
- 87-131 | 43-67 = 1.00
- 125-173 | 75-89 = 0.90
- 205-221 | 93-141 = 1.00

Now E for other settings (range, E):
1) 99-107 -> 6.481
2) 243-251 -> 6.854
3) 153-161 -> 6.808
